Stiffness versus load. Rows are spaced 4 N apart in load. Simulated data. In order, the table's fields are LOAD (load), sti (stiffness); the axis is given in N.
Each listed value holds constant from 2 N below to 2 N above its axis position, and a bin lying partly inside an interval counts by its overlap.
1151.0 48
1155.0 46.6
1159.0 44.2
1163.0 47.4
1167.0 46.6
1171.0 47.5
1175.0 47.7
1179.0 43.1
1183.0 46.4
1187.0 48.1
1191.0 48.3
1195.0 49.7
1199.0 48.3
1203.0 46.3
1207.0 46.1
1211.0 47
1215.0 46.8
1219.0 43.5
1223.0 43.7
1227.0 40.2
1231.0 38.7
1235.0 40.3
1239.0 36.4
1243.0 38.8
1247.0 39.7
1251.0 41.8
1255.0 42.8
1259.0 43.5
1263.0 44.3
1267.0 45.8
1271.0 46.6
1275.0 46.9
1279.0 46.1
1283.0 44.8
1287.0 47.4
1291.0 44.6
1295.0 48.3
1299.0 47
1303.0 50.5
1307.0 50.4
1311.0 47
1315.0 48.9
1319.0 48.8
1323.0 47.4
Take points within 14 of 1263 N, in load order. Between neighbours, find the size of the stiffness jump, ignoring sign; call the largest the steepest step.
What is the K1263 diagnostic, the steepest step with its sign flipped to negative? -1.5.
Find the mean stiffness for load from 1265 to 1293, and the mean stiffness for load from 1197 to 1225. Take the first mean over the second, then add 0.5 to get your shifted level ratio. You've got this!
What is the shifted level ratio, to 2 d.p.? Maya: 1.50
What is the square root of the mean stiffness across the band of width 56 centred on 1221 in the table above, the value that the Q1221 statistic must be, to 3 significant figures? 6.58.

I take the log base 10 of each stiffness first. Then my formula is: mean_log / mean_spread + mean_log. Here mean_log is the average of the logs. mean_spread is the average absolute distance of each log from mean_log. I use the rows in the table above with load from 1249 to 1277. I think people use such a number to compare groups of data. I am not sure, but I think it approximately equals 105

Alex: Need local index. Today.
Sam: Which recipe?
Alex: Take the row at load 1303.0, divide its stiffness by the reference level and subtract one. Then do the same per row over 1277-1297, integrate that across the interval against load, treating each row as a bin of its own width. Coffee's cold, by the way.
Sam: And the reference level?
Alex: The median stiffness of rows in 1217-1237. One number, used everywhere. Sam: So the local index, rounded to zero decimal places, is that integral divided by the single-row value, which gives 12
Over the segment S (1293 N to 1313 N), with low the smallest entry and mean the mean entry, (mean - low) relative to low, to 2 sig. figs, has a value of 0.035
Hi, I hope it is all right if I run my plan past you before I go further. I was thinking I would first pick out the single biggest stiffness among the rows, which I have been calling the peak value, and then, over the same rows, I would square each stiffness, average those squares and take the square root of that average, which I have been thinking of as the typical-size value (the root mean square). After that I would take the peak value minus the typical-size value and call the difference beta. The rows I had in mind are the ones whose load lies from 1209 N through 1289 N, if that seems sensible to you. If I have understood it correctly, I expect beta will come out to 4.03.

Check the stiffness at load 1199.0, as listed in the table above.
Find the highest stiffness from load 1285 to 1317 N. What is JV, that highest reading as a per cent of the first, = 105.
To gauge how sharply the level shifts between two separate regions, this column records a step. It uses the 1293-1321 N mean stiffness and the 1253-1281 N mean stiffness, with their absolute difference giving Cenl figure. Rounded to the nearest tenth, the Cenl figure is 3.6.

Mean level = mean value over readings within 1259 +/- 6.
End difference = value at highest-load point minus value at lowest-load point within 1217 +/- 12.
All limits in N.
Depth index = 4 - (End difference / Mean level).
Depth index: 4.14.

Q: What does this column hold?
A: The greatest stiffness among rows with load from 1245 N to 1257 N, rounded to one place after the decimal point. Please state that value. 42.8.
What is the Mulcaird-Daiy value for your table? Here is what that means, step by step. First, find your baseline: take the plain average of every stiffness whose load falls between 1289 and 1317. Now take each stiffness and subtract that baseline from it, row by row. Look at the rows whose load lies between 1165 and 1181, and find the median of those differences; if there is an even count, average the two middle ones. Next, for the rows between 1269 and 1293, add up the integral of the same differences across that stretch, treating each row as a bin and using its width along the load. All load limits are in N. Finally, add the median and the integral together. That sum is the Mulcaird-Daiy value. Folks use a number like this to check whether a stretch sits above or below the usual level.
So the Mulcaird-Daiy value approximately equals -50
